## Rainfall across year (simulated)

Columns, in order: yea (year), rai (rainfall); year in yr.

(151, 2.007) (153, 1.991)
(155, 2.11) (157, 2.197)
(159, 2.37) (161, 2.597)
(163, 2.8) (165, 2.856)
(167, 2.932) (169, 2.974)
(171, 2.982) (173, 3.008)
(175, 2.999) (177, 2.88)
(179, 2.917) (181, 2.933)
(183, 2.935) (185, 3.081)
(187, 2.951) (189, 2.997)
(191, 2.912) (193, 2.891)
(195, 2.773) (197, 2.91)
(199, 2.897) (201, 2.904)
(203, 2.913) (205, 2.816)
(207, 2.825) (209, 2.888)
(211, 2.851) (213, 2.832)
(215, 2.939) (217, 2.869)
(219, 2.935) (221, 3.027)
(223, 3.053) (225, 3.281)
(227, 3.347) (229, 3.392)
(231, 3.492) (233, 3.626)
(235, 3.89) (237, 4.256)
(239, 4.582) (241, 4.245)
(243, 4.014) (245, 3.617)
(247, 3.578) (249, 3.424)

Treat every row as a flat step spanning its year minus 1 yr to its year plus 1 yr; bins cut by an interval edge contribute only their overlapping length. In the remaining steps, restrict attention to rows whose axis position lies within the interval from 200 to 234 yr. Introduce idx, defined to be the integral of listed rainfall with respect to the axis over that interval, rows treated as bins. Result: 104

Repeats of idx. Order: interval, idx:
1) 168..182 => 41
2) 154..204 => 141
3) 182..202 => 59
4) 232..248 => 64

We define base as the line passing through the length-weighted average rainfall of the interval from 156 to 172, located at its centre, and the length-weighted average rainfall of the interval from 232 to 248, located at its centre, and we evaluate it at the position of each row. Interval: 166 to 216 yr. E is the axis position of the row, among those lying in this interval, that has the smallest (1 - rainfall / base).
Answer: 169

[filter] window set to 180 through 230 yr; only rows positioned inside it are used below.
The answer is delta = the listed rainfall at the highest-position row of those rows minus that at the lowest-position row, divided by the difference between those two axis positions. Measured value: 0.010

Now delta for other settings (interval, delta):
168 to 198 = -0.002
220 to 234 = 0.050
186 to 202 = -0.003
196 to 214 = -0.005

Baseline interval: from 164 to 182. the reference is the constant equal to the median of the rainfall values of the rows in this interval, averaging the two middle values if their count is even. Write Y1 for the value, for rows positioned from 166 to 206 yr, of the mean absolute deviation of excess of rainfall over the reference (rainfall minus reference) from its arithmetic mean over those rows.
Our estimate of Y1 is 0.05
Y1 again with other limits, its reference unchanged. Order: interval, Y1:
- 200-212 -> 0.04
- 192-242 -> 0.41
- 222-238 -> 0.29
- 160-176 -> 0.11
